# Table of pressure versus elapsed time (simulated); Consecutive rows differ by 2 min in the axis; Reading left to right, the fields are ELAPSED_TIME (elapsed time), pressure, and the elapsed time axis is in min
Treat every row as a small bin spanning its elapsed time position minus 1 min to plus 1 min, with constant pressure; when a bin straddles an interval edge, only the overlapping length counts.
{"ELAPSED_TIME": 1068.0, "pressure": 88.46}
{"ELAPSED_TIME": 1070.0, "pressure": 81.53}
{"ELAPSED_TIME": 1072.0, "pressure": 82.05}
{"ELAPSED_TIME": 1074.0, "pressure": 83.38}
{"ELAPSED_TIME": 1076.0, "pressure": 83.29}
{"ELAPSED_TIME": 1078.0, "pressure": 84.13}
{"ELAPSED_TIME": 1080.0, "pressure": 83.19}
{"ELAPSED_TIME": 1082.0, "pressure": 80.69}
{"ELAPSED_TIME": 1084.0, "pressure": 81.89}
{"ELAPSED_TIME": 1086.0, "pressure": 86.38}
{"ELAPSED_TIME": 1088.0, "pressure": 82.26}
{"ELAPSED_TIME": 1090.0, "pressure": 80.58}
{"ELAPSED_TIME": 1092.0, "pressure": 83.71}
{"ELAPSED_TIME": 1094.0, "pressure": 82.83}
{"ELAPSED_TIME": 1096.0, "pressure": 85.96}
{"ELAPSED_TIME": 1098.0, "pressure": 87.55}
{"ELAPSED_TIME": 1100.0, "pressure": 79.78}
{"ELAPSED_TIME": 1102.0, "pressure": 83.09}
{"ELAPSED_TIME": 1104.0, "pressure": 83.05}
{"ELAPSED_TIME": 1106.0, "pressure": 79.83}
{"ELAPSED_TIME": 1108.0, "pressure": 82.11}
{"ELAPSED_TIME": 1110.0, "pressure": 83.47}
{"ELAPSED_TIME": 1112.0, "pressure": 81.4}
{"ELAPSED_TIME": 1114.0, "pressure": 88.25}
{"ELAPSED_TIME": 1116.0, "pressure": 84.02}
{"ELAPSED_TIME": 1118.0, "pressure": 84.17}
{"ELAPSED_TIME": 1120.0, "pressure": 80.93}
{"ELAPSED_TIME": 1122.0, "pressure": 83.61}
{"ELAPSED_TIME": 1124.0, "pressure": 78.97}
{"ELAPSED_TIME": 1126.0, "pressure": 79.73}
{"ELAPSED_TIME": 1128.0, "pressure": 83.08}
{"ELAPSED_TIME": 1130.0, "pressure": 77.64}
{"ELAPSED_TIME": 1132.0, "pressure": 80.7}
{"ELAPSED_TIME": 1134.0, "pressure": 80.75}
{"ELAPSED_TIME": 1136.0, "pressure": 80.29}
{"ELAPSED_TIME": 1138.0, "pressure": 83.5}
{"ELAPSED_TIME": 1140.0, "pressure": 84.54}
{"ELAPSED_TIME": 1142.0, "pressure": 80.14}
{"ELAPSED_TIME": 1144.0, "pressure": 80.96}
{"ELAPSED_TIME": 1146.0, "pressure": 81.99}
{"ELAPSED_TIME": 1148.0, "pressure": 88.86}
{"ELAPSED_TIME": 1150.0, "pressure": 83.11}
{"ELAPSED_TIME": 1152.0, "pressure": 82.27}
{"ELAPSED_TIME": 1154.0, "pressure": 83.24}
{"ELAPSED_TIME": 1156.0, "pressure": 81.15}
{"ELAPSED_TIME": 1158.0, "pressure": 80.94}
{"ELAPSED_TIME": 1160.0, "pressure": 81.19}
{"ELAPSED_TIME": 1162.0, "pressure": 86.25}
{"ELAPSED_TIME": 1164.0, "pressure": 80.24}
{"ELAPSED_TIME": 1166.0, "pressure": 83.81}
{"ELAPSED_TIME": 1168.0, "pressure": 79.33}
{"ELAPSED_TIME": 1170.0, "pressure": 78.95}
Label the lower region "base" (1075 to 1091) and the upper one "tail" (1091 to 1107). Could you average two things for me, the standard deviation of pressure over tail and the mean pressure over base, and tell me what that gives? 42.7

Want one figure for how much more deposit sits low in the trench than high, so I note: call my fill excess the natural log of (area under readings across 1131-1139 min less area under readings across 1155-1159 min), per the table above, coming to 5.8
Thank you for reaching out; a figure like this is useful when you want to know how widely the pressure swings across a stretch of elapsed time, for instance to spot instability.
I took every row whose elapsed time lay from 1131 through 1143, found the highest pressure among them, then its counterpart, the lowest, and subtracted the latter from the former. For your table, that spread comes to 4.4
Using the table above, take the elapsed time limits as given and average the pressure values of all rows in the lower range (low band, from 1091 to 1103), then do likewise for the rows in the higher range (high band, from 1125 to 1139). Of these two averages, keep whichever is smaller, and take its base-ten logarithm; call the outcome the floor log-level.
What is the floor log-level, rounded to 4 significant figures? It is 1.907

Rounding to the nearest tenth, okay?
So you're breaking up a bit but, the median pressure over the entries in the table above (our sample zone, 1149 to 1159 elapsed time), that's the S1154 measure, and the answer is 82.3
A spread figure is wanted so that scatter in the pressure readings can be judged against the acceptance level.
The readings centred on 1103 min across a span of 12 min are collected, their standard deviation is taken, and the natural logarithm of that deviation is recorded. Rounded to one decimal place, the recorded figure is 1.0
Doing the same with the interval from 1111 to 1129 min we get 1.0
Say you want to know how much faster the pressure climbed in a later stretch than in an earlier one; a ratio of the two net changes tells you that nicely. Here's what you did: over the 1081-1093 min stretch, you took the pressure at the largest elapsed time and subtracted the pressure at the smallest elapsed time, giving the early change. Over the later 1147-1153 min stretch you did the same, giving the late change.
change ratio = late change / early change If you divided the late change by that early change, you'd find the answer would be -2.2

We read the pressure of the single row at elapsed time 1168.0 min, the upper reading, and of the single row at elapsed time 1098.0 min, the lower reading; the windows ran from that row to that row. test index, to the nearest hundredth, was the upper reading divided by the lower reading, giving 0.91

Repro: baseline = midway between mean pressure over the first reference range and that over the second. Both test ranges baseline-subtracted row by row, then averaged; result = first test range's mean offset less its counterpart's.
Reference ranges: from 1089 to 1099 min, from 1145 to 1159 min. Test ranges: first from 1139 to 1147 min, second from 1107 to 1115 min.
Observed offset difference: -1.9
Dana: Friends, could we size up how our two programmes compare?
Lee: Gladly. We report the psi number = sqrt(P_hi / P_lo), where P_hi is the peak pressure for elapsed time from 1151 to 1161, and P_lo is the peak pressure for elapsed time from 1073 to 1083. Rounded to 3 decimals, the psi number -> 0.995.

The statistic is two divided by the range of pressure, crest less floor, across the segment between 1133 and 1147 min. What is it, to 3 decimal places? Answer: 0.455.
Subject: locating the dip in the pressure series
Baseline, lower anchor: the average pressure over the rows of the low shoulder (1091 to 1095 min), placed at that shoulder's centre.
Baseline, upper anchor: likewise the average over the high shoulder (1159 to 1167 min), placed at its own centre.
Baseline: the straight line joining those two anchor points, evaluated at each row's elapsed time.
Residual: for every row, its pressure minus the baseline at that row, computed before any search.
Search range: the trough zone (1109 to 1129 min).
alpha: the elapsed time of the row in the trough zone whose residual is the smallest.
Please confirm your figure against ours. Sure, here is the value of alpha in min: 1124.0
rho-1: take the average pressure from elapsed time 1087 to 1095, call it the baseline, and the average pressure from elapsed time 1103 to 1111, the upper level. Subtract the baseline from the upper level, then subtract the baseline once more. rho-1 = -82.6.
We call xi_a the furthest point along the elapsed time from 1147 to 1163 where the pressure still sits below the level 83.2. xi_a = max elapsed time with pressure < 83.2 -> 1160.0 min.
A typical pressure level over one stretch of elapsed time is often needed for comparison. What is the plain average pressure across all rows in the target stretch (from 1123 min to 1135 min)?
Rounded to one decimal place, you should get 80.1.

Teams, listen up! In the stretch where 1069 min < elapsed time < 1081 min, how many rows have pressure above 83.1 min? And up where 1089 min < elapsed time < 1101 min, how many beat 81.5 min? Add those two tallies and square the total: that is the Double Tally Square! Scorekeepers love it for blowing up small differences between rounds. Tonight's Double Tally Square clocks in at 64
